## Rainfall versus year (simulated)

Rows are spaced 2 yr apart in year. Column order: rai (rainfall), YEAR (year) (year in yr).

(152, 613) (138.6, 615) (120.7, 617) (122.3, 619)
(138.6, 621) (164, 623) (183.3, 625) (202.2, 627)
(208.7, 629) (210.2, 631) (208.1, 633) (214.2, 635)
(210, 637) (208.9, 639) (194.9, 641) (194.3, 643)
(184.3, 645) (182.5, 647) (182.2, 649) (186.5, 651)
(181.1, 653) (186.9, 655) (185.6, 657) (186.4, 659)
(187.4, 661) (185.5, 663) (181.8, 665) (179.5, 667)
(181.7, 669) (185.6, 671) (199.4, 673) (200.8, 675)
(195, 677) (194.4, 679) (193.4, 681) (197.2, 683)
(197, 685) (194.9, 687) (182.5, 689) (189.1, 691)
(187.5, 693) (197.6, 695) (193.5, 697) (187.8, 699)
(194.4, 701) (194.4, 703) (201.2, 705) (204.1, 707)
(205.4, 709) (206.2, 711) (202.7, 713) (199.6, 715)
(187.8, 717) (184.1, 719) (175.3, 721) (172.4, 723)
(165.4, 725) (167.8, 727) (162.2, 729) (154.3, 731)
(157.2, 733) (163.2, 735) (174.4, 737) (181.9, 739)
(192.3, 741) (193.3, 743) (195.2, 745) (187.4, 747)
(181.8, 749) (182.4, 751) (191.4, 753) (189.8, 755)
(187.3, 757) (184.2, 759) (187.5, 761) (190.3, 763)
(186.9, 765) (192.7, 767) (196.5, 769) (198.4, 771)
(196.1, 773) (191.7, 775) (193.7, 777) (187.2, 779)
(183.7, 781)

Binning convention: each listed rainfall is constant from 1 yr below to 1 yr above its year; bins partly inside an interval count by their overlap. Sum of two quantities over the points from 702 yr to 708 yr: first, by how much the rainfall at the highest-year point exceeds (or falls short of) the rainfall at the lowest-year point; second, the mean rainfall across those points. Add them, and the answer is 210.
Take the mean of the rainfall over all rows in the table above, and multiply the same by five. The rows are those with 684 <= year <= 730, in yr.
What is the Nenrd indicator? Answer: 946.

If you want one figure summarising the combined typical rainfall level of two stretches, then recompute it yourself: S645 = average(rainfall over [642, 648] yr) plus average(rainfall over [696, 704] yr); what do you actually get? 380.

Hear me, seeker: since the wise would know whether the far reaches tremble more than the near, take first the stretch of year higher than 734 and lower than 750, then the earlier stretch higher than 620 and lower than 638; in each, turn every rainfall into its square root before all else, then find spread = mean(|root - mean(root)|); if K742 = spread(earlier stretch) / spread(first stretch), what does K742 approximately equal 2.5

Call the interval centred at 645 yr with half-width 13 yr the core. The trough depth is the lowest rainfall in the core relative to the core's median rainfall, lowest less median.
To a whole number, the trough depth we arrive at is -6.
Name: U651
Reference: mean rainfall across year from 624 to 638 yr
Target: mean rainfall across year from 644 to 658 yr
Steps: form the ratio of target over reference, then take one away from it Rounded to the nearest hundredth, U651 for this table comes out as -0.10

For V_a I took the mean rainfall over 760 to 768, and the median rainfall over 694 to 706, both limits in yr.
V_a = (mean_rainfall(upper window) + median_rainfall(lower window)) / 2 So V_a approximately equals 192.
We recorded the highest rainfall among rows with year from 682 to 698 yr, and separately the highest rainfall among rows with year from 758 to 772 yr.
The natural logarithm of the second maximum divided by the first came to 0.00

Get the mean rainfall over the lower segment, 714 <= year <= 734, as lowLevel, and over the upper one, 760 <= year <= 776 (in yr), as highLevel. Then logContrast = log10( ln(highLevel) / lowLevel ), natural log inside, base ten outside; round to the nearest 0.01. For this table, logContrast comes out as -1.52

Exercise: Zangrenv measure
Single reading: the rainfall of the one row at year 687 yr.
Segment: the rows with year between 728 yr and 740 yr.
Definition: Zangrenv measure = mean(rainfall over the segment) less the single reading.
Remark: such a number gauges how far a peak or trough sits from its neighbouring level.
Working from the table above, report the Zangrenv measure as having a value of -29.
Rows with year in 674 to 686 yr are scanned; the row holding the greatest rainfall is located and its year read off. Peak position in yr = 675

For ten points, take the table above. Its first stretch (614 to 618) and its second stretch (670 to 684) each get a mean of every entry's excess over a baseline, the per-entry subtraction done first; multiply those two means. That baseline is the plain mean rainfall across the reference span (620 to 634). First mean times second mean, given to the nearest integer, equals -422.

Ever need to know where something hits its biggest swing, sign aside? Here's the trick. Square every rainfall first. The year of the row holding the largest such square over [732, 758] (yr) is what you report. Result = 745 yr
